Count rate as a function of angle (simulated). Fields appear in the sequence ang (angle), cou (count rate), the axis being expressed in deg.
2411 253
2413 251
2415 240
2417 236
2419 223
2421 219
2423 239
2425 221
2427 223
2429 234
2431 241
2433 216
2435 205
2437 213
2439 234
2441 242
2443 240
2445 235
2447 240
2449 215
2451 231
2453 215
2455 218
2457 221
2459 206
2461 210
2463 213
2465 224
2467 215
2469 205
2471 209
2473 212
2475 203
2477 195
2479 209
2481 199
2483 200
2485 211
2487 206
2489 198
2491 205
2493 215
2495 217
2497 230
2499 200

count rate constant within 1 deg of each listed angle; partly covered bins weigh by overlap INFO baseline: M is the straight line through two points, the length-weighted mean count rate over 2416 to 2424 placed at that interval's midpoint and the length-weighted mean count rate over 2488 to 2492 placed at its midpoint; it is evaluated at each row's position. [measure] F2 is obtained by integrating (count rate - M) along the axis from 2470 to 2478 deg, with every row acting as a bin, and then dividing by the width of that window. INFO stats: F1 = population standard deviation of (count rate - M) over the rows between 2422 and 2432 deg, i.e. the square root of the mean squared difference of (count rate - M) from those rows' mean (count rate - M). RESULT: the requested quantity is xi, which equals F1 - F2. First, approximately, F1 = 8.6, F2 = -3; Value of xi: 12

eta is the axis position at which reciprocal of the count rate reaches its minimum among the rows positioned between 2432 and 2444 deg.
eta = 2441 deg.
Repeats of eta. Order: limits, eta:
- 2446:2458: 2447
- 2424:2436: 2431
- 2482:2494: 2493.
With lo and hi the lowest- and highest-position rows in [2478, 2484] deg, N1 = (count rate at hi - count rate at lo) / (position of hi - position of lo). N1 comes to -2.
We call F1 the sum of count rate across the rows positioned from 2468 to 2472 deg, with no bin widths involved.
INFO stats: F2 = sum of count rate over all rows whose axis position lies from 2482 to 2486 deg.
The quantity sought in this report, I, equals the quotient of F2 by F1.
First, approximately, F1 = 414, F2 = 411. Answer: 0.99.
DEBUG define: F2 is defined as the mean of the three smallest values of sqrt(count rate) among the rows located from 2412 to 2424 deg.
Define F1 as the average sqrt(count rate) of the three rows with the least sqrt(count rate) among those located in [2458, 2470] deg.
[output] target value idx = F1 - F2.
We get -0.6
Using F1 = 14.4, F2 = 15.0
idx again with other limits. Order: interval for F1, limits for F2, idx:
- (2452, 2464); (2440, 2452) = -0.6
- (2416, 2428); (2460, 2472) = 0.4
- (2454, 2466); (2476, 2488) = 0.4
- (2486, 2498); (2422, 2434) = -0.6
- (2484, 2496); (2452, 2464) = -0.2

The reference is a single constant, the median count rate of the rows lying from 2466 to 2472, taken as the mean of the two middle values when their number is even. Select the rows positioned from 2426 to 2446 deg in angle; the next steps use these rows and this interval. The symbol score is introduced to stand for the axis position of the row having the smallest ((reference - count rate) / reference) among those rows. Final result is 2441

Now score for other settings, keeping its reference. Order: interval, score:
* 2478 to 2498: 2497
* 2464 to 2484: 2465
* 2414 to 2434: 2431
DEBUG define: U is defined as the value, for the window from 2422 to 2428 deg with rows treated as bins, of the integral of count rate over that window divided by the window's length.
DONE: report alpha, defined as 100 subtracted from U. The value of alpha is 128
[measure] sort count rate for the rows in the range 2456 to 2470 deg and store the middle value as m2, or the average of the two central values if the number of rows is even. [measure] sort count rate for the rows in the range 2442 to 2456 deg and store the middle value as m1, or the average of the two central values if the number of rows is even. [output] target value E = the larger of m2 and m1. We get 231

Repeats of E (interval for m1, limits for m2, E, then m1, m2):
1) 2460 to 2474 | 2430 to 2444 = 234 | 212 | 234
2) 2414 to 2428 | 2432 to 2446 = 234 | 223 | 234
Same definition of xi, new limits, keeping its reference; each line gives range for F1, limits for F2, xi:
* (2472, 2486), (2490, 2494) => -3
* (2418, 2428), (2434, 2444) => 2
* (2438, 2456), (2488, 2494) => 4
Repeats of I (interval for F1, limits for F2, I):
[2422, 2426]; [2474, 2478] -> 0.87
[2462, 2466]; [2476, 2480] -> 0.92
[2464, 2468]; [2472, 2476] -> 0.95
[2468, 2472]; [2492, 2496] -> 1.04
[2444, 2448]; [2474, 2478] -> 0.84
